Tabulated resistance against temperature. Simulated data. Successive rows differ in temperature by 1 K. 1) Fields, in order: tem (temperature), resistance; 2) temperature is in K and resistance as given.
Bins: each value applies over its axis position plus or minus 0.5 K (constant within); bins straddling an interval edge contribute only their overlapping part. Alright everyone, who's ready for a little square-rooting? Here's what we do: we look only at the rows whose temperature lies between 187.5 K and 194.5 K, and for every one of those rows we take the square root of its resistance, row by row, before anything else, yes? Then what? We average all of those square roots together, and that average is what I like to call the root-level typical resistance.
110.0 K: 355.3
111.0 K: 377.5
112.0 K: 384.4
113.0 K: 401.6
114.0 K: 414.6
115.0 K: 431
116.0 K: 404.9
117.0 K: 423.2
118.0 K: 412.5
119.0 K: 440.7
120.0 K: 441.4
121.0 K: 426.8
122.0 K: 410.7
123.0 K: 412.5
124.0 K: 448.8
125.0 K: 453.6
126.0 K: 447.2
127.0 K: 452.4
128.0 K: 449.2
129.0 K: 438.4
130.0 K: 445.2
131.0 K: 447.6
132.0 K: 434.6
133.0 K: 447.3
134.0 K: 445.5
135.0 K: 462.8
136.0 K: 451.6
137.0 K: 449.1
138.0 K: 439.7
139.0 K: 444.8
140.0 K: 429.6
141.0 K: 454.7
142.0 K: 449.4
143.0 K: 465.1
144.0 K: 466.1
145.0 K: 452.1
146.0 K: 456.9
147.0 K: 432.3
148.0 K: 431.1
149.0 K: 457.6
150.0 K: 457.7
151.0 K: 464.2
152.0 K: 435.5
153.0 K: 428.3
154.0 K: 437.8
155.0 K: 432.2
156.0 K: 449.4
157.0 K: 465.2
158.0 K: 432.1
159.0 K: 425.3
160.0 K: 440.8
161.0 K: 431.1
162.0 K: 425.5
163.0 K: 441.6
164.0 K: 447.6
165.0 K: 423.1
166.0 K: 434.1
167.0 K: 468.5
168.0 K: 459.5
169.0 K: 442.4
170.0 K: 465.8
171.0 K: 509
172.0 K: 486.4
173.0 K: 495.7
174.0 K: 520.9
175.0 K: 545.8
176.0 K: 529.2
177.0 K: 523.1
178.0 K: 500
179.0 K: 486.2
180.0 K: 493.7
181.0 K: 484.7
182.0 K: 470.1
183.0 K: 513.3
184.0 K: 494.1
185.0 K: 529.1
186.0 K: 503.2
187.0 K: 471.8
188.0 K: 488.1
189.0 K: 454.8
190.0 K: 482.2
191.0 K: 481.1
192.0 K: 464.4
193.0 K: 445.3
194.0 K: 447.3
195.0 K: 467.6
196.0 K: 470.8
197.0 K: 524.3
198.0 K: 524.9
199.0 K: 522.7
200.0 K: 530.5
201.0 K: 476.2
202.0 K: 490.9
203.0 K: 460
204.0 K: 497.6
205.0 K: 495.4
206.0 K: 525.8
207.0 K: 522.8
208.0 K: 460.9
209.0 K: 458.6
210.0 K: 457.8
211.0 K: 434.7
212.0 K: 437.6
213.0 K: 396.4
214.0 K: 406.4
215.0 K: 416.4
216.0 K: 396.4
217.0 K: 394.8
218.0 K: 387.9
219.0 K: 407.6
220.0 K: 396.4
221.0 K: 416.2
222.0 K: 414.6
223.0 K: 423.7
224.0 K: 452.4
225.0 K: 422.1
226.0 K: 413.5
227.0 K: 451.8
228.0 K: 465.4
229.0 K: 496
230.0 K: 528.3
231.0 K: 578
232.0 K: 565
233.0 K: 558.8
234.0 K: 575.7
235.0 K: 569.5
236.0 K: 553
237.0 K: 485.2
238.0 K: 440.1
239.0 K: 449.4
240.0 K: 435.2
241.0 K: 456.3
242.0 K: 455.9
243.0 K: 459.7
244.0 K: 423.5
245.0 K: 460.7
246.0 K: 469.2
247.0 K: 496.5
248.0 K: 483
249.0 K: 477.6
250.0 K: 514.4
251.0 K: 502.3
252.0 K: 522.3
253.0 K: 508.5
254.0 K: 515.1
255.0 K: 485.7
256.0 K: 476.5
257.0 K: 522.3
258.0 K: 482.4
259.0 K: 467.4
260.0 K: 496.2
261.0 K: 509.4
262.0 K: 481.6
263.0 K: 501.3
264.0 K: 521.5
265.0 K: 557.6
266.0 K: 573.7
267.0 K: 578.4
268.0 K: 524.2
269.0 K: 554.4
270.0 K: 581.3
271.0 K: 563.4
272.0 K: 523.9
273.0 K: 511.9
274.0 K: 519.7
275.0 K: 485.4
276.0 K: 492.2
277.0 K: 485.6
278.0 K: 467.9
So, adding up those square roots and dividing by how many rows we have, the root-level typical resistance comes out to 21.6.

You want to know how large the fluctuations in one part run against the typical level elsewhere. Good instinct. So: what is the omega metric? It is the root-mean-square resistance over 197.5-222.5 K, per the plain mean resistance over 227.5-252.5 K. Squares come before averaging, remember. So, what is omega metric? 0.92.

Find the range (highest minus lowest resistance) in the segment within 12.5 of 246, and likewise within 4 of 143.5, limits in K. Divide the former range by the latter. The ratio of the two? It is 4.2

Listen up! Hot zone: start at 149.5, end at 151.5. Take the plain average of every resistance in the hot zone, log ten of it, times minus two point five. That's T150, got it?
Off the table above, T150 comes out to -6.66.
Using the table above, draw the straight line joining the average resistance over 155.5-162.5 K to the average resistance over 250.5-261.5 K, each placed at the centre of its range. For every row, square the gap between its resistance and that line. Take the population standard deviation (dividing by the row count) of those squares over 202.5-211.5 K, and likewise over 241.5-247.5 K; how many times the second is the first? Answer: 1.3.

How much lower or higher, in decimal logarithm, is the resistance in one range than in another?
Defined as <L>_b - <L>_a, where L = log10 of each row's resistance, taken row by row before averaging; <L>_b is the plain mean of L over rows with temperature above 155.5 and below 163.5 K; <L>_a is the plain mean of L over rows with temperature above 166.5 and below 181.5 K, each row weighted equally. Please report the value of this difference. -0.051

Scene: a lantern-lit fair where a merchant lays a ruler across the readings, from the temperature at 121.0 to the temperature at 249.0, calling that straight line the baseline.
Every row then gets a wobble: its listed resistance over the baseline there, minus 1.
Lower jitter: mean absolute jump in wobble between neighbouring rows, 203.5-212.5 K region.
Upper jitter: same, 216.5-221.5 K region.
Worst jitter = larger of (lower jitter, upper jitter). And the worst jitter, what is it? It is 0.0348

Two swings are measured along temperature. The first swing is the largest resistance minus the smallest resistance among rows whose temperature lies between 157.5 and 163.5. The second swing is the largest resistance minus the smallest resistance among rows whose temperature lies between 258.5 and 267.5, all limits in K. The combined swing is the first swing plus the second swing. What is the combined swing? 127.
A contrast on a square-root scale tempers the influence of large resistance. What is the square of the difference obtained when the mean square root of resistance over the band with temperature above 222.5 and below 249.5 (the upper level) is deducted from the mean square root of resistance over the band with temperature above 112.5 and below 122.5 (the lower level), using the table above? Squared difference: 2.1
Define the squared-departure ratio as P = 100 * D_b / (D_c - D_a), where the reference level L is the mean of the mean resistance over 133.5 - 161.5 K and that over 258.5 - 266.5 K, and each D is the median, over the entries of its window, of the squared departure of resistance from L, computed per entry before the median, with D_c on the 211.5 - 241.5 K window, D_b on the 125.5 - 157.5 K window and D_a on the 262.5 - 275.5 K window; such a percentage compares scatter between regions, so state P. 45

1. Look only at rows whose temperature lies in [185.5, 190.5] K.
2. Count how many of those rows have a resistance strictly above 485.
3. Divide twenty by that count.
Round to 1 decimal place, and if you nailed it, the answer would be 10.0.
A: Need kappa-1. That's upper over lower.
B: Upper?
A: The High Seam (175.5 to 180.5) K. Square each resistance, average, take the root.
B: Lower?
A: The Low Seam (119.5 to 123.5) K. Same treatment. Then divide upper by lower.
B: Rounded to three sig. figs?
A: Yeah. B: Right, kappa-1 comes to 1.20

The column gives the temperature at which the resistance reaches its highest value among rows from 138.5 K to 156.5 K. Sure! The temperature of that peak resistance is 144.0 K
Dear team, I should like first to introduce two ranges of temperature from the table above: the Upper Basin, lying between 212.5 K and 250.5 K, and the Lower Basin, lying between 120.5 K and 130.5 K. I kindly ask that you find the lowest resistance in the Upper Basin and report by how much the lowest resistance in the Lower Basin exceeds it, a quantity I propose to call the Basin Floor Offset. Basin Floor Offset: 23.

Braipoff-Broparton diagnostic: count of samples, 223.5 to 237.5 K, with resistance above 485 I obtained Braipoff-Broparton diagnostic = 9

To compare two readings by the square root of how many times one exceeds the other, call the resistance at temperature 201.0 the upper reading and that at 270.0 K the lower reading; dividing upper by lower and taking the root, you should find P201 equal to 0.91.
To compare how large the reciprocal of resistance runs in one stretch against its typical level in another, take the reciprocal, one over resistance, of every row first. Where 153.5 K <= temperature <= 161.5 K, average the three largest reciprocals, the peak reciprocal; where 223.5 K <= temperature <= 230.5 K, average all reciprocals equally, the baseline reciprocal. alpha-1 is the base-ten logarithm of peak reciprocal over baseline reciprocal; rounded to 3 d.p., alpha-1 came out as 0.028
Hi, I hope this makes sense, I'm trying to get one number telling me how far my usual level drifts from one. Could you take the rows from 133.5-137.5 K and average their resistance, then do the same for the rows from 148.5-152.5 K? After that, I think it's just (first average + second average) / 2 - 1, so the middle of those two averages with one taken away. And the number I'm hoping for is 452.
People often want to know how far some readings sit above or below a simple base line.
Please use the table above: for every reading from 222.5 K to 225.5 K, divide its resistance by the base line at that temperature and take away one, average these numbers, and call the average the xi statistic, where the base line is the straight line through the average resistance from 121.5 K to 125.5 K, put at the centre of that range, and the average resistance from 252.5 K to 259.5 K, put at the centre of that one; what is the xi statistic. -0.10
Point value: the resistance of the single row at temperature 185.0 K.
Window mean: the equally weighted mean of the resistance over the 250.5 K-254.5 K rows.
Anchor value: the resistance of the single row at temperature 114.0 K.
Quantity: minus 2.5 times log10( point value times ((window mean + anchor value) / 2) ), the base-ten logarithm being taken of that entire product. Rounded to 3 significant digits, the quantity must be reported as -13.5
